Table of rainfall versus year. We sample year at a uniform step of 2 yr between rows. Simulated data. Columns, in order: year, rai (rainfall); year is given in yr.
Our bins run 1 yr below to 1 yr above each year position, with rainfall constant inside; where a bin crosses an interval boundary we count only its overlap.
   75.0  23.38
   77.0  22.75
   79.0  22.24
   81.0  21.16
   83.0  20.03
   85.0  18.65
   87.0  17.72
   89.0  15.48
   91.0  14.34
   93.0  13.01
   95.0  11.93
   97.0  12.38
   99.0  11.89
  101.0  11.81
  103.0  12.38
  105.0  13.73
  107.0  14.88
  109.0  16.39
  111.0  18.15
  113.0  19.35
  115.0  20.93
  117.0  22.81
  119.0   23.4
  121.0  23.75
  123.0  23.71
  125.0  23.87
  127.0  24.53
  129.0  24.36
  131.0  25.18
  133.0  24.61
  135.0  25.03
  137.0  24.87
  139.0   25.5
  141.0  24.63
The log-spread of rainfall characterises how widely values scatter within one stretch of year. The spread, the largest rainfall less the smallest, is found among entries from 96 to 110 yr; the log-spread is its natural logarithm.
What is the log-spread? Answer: 1.5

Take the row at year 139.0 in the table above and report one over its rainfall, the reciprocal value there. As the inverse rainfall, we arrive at 0.039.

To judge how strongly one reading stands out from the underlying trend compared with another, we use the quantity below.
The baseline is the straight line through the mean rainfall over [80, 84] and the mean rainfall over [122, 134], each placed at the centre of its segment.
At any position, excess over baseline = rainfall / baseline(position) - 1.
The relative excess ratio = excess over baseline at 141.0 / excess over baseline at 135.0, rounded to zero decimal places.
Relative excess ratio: -10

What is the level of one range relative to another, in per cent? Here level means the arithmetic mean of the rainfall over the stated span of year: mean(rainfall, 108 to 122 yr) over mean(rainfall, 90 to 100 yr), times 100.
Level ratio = 163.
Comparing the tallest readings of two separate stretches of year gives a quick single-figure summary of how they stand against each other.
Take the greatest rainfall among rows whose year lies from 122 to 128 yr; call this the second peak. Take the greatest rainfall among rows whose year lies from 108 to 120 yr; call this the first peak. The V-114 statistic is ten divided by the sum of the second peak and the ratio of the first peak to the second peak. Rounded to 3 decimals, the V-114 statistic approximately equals 0.392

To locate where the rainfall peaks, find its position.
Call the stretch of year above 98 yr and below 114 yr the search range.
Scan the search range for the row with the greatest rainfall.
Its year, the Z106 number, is 113.0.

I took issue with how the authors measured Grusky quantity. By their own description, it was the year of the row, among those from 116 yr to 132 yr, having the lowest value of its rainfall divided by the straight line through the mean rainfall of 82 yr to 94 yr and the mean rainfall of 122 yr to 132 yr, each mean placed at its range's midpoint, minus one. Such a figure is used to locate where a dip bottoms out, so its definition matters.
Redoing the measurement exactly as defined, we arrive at 129.0 yr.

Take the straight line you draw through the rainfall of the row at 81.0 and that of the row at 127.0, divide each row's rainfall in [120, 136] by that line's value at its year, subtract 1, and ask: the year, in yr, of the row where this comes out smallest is 123.0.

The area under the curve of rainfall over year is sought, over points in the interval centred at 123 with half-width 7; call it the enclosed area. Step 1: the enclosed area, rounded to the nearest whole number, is 333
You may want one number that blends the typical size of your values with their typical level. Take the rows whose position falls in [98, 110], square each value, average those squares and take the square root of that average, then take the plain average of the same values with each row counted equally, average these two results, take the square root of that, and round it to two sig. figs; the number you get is 3.7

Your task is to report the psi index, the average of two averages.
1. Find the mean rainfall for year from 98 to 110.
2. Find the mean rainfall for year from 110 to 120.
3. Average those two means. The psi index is 17.2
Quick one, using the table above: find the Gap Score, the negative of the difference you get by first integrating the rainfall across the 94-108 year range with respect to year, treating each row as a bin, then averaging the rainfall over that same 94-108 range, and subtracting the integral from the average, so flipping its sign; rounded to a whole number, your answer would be 165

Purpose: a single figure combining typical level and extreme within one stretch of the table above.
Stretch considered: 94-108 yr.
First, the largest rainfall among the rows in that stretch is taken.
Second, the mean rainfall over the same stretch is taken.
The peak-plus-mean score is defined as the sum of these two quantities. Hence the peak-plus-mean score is 28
